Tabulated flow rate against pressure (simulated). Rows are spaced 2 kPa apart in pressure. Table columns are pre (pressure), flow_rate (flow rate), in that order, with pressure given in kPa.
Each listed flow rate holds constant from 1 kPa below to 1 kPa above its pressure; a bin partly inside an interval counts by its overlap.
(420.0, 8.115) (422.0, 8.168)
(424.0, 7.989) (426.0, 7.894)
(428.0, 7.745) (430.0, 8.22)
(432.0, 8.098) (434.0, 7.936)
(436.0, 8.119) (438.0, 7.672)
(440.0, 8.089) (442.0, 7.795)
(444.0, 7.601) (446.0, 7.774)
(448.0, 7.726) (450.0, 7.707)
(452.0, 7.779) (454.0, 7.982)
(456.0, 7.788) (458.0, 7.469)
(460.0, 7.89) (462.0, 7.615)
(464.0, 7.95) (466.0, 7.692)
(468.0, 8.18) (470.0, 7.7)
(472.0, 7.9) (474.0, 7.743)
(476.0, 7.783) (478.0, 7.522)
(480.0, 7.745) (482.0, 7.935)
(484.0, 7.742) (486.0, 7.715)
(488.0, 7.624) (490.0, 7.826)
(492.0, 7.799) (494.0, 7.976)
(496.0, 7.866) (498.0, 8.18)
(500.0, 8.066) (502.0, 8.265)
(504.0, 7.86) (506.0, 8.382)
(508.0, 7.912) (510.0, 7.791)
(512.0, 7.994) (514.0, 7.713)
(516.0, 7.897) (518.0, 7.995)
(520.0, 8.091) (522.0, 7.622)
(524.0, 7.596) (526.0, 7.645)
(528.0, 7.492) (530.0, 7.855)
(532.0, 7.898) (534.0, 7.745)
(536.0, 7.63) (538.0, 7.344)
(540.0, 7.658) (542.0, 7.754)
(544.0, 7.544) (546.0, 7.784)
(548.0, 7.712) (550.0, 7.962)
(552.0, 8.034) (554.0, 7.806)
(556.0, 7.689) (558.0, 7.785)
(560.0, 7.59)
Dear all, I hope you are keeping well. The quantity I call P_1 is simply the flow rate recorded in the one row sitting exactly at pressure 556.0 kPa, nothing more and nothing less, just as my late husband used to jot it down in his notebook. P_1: 7.689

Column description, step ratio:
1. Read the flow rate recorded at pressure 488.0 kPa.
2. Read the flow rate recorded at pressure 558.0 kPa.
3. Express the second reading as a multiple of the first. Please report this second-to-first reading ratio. 1.02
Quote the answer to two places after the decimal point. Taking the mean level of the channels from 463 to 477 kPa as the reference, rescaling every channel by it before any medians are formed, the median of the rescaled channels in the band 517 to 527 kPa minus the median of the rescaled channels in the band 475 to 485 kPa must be -0.01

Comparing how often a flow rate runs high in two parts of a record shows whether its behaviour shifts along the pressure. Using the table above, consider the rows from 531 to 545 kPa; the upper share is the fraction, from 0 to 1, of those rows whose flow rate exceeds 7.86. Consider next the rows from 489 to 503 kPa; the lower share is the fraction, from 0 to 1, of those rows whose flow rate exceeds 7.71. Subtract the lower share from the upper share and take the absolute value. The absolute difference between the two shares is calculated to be 0.86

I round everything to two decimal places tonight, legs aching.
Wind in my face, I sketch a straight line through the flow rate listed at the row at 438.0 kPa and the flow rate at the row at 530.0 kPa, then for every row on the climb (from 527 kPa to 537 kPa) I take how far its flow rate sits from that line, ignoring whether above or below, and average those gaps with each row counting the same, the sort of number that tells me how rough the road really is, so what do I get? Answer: 0.15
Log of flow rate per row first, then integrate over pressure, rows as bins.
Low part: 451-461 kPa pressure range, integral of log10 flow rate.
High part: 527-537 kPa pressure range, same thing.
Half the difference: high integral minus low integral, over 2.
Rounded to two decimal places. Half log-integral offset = -0.02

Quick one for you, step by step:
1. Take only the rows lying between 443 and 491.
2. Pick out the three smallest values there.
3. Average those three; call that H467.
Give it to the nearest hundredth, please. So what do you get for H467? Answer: 7.53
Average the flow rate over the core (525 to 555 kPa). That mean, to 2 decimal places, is 7.72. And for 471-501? 7.83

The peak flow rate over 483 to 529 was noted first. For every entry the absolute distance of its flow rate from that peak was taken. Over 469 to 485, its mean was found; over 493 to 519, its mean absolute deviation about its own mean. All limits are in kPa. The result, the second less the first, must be -0.48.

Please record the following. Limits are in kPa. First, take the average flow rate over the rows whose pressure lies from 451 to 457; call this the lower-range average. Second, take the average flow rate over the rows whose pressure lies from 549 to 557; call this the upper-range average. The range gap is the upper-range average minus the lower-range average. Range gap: 0.02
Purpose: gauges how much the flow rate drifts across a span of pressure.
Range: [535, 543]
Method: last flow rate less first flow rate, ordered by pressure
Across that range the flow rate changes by 0.1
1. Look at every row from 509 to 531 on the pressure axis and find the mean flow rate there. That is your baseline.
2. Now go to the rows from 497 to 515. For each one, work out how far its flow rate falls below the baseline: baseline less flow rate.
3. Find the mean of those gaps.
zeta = -0.23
